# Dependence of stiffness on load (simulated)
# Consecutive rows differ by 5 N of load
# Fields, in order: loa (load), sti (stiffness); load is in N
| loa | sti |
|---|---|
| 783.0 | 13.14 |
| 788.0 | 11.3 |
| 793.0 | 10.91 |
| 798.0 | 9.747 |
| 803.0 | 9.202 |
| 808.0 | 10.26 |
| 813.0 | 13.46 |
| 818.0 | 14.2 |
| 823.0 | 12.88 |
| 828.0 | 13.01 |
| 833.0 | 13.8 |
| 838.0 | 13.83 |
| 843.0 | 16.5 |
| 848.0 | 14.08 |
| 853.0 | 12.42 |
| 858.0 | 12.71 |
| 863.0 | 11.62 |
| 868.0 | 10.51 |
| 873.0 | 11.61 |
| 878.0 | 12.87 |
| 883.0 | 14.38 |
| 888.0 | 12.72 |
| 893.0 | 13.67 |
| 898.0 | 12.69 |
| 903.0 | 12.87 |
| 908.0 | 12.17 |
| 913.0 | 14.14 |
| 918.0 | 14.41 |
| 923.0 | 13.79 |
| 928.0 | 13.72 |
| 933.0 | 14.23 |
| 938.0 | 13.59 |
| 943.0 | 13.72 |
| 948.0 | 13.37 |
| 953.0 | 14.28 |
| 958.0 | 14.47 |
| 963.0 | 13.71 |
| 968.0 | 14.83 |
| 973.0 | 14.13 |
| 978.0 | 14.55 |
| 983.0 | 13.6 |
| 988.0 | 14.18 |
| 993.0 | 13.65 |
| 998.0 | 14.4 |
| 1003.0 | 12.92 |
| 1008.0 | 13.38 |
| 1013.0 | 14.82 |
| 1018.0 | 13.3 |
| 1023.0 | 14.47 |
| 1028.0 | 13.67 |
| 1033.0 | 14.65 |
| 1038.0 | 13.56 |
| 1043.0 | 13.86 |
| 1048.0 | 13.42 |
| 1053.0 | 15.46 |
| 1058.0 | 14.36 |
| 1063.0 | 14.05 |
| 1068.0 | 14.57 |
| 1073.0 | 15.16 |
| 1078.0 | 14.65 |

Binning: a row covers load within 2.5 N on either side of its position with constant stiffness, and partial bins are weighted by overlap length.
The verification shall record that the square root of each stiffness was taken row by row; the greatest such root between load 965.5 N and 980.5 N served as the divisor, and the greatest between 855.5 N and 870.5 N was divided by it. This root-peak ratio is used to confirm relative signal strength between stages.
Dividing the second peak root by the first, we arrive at 0.93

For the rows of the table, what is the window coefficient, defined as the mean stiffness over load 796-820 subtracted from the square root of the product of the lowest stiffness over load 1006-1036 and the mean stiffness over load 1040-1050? 2.1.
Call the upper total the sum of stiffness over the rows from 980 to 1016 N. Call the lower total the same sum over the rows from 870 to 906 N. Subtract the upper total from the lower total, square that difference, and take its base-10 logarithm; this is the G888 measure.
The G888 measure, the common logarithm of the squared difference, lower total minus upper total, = 1.58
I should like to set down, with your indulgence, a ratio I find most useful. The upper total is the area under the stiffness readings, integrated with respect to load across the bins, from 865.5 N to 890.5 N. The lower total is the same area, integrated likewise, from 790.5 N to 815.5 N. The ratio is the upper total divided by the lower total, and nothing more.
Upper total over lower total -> 1.16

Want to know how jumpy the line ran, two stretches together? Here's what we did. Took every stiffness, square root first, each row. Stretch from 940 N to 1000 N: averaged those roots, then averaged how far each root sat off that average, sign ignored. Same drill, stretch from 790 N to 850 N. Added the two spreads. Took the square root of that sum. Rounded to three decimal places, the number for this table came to 0.552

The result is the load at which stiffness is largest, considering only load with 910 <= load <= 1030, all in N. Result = 968.0 N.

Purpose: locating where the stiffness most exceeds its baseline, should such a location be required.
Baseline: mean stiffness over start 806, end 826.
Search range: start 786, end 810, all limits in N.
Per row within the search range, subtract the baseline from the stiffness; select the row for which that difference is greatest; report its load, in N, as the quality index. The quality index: 788.0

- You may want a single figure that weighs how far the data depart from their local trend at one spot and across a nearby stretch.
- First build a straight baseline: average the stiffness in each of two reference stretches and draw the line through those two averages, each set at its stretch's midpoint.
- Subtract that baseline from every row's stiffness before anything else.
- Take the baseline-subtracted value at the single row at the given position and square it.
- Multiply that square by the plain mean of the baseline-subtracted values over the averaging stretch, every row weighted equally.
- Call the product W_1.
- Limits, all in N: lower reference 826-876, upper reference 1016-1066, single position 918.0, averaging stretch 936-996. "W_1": 0.36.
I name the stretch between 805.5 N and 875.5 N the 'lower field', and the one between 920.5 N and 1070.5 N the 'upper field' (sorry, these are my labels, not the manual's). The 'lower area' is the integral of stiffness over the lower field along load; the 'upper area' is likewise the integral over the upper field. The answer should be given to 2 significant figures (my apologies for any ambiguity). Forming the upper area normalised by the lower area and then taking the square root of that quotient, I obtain 1.5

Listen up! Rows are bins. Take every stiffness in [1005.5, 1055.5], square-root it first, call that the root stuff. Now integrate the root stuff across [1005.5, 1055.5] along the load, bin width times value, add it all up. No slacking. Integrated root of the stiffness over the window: 187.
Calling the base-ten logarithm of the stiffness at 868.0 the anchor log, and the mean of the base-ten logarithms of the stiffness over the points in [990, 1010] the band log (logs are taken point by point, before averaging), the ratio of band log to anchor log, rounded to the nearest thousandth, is 1.109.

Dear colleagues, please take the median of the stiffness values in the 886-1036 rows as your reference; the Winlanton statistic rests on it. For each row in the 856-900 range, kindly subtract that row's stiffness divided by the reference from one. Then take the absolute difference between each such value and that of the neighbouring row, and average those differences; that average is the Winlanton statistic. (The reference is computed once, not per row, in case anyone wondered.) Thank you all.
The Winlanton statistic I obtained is 0.088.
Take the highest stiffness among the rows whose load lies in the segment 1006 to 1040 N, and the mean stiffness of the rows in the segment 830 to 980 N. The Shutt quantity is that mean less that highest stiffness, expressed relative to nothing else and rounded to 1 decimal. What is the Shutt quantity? -1.3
